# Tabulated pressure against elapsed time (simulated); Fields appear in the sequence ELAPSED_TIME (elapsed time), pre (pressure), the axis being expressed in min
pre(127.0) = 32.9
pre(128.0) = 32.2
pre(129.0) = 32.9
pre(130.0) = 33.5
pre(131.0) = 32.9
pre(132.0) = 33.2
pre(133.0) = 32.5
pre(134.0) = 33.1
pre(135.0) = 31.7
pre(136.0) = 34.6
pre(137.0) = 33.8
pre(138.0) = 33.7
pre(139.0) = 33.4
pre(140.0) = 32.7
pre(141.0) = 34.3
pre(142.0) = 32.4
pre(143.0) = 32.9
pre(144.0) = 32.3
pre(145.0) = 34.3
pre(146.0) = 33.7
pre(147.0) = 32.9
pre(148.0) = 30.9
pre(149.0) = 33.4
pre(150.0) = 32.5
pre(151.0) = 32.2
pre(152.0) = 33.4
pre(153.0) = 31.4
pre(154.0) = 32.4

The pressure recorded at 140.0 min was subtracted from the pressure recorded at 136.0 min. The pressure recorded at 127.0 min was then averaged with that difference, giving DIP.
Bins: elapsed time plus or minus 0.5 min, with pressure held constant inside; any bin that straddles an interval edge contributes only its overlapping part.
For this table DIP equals 17.4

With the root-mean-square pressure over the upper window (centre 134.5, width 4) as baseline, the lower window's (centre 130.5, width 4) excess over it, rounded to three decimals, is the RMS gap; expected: 0.134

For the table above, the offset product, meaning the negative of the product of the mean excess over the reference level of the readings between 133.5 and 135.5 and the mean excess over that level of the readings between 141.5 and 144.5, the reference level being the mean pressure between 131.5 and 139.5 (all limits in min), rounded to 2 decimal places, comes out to -0.61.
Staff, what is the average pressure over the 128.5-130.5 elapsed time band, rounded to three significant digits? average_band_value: 33.2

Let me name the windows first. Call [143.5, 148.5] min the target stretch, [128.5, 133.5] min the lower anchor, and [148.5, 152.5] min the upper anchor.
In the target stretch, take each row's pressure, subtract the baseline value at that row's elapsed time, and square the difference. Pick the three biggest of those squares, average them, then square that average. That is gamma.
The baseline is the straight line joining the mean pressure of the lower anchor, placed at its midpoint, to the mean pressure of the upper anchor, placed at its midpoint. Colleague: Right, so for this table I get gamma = 5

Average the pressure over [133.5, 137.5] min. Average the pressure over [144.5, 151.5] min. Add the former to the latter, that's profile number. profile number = 66.1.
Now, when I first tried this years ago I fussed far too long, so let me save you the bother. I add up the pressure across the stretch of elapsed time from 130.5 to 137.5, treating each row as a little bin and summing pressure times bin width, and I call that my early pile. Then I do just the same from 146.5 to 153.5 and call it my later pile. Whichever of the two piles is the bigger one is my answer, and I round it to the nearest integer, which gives 232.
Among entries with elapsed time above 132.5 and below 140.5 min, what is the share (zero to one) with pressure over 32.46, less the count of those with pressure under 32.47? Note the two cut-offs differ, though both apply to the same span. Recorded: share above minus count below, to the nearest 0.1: -0.1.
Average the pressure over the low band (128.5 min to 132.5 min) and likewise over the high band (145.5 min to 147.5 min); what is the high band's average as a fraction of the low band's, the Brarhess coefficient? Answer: 1.01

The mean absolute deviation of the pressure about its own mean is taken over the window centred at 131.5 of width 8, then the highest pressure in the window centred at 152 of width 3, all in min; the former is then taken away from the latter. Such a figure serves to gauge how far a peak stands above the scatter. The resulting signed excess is 32.9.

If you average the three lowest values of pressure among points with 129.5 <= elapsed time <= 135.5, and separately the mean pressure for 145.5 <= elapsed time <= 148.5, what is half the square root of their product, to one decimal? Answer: 16.2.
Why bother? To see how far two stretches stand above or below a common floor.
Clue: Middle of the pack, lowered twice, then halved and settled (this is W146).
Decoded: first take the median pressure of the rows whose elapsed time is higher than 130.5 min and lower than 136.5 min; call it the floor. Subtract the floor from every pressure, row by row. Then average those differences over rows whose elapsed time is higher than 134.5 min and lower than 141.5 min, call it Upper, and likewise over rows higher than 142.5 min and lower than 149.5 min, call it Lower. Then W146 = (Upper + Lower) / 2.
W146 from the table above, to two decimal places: 0.19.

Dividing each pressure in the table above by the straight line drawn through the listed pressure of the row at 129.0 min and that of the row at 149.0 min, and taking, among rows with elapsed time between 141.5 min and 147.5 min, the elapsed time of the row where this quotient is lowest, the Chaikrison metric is 144.0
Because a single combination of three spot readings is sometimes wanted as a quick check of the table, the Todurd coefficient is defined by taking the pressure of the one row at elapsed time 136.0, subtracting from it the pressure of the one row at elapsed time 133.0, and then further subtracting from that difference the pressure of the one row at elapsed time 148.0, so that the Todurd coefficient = -28.8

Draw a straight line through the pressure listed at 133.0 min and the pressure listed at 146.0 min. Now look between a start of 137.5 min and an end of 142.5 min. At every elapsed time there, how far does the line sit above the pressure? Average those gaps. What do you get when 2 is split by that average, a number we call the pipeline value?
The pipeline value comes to -13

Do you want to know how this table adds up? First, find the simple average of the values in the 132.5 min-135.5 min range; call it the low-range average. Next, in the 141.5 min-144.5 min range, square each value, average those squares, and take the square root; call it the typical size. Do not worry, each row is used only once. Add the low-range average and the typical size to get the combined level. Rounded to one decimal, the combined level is 65.0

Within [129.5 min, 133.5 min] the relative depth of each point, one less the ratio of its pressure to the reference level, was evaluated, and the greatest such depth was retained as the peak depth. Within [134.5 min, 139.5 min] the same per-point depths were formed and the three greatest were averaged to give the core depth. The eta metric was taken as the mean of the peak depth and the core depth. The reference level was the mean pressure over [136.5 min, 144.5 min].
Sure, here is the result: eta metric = 0.014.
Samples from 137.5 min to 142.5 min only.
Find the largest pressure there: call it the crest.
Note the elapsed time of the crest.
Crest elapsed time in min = 141.0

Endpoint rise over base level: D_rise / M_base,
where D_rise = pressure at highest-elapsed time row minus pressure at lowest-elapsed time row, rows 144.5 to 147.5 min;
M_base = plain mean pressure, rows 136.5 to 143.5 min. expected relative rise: -0.042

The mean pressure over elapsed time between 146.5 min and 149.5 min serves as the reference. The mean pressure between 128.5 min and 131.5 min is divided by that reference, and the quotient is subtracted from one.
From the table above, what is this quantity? -0.022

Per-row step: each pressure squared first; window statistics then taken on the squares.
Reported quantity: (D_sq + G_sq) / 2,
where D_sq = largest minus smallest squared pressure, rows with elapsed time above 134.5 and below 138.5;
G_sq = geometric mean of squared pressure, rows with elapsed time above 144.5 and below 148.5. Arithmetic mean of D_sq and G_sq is 638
